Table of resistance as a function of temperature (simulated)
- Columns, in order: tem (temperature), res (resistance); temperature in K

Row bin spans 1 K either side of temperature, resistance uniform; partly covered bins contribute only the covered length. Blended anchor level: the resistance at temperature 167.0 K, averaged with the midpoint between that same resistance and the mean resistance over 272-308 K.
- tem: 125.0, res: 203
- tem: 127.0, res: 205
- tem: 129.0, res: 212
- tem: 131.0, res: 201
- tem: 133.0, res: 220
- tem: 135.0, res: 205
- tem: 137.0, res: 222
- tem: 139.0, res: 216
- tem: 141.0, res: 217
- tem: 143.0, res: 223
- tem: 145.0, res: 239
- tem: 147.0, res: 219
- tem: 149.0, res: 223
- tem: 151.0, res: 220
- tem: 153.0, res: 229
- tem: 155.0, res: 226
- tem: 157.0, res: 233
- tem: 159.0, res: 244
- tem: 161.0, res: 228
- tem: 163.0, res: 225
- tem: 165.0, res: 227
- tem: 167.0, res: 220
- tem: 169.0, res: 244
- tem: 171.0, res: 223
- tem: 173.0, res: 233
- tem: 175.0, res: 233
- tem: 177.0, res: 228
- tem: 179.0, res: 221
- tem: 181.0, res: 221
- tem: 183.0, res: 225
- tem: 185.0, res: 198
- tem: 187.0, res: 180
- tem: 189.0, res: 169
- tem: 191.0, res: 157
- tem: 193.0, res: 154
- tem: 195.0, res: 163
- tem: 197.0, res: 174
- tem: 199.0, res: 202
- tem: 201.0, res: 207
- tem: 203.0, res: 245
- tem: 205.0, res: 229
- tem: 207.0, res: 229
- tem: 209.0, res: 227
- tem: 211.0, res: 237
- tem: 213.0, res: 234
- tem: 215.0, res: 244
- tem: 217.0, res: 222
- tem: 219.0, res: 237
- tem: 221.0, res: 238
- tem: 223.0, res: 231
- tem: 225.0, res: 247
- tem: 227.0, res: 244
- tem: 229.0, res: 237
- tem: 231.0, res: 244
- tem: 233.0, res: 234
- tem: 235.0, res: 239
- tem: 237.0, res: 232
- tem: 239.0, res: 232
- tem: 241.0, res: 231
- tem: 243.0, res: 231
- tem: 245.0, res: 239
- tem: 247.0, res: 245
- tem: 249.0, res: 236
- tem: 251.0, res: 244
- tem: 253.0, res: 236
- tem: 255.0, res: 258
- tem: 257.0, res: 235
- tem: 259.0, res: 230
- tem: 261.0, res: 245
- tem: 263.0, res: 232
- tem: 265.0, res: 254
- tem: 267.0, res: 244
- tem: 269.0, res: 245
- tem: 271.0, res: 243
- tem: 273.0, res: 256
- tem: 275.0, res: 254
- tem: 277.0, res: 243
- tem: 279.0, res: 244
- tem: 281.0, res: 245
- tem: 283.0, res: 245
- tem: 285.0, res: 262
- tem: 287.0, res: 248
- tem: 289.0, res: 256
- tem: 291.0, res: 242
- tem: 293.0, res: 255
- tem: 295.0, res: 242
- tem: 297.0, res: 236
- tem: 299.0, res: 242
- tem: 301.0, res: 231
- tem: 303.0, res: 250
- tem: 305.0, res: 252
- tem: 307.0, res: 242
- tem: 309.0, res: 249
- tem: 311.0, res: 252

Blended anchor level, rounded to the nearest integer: 227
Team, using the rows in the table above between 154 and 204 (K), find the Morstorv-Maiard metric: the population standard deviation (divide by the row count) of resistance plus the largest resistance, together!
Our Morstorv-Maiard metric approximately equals 273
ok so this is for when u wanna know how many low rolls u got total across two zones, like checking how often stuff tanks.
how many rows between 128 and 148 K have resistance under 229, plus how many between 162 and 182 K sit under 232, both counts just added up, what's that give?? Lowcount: 16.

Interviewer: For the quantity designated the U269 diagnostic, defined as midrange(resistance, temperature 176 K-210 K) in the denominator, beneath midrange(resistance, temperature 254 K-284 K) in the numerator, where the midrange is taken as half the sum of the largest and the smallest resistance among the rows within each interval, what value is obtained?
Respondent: 1.22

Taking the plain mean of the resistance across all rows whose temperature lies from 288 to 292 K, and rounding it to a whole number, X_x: 249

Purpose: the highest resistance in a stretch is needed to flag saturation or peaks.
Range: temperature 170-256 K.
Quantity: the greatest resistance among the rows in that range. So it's 258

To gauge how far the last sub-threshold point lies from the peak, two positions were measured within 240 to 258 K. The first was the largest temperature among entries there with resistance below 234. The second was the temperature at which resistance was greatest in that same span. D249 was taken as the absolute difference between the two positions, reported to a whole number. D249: 12 K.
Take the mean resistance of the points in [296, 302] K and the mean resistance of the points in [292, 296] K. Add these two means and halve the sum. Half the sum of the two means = 242.4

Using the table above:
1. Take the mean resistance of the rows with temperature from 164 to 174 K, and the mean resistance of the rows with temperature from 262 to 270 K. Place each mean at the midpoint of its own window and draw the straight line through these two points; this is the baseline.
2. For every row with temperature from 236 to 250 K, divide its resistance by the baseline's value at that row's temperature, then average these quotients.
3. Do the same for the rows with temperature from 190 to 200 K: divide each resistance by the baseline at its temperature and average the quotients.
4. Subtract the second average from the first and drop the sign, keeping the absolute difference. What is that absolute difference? 0.25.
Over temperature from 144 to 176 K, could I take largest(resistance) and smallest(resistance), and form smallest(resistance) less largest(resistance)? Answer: -25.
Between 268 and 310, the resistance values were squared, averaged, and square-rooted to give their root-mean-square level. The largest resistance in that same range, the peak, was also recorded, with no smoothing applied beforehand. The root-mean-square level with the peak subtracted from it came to -15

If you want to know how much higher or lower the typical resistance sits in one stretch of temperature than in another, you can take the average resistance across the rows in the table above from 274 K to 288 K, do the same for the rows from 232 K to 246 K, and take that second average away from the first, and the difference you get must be 15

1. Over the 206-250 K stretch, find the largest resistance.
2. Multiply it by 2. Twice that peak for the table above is 494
